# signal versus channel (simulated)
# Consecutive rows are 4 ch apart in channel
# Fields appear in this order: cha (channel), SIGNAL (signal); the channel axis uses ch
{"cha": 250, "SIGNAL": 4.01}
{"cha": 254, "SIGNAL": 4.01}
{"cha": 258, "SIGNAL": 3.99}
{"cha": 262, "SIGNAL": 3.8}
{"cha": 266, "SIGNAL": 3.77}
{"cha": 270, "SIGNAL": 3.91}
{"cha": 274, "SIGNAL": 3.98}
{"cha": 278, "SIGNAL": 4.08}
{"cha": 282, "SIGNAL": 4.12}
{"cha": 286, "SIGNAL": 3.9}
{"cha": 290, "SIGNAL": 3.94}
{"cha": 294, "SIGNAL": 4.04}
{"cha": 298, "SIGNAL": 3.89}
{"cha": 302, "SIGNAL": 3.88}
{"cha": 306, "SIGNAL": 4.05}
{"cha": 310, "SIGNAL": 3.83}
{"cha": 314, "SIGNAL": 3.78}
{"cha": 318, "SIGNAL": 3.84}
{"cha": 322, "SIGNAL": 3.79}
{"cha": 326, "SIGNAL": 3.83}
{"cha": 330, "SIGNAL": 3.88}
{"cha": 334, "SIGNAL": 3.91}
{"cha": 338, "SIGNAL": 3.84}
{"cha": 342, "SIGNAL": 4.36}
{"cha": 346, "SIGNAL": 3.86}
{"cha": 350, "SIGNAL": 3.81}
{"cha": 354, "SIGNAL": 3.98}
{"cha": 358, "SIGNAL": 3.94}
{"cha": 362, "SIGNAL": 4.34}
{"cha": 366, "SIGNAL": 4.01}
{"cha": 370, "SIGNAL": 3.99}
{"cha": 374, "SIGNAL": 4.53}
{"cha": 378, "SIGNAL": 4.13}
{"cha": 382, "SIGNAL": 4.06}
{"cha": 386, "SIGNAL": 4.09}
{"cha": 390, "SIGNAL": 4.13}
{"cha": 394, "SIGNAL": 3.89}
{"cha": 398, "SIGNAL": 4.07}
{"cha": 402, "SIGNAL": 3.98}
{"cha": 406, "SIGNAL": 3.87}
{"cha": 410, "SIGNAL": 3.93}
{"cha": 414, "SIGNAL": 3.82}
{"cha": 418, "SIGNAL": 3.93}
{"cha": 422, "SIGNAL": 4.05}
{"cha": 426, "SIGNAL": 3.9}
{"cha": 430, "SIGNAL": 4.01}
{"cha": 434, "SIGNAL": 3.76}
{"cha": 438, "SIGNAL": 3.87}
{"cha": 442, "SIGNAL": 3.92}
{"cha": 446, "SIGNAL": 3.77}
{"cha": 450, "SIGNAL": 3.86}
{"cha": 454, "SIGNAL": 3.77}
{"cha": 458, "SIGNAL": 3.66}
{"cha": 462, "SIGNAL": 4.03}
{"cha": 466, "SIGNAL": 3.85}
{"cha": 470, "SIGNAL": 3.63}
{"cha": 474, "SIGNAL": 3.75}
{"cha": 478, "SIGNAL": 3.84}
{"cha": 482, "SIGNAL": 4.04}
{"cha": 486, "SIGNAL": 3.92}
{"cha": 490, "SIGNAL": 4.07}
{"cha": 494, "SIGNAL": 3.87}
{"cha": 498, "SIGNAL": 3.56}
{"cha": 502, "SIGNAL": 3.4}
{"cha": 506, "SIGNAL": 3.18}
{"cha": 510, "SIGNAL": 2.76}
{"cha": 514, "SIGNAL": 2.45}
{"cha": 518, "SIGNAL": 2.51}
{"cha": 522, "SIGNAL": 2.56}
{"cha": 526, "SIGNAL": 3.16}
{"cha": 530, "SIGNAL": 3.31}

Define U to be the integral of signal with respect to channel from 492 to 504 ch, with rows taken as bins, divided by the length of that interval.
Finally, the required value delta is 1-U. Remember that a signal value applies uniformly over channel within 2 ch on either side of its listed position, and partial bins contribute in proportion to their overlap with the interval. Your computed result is -2.61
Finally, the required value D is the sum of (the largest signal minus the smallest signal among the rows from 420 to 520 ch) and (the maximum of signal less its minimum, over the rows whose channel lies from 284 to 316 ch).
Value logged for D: 1.9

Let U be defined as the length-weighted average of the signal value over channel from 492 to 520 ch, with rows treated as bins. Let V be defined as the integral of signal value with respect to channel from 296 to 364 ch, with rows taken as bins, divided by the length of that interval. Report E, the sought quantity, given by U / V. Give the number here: 0.790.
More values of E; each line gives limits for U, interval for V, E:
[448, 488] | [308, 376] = 0.966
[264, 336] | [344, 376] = 0.964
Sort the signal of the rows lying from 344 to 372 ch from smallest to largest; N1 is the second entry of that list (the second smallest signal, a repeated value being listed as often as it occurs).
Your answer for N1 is 3.86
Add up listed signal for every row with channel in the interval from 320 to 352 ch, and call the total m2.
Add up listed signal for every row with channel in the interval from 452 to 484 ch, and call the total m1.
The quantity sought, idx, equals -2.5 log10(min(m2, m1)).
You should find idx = -3.71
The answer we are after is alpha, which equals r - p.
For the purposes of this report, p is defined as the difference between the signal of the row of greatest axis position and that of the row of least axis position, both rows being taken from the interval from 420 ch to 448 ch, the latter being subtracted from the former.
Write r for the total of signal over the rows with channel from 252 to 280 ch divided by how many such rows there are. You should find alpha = 4.21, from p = -0.28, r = 3.93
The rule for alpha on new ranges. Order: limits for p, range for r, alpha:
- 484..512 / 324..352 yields 5.09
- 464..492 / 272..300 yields 3.77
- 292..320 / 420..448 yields 4.10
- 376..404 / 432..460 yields 3.95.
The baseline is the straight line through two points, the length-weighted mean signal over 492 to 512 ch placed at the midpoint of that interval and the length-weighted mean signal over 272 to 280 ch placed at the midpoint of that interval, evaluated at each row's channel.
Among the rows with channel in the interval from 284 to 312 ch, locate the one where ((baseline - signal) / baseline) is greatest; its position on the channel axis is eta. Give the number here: 310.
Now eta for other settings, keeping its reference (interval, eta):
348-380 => 350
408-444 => 414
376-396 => 394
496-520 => 514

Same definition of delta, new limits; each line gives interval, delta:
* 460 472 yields -2.84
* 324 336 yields -2.87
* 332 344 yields -3.04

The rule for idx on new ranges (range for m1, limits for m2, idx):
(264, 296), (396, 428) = -3.75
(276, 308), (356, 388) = -3.76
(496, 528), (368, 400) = -3.43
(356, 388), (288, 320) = -3.74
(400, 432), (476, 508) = -3.69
